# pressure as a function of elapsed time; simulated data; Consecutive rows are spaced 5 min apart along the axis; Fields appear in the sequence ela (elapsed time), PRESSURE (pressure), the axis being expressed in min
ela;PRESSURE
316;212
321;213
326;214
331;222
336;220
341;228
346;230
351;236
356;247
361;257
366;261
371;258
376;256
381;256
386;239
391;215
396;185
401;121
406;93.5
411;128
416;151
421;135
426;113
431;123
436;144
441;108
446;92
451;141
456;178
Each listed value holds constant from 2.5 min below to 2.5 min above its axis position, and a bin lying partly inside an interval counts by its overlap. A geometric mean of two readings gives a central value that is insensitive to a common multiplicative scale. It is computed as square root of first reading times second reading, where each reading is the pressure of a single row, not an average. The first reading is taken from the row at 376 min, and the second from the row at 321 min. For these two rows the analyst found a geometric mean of 234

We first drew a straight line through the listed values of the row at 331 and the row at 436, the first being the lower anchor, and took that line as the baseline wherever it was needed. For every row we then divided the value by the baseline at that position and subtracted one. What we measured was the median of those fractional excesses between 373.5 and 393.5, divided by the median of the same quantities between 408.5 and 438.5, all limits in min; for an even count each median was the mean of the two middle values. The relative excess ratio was -2.3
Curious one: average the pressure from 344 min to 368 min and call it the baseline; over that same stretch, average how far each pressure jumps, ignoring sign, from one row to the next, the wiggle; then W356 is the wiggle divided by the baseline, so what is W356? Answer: 0.03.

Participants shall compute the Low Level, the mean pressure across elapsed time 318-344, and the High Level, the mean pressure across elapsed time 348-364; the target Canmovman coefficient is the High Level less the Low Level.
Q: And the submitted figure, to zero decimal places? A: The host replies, 27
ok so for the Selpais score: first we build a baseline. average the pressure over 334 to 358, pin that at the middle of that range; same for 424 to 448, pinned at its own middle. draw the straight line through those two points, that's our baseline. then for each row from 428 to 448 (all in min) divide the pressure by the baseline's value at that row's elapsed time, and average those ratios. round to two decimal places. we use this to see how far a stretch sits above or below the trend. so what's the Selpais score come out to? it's 1.03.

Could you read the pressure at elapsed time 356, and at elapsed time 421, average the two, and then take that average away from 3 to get -188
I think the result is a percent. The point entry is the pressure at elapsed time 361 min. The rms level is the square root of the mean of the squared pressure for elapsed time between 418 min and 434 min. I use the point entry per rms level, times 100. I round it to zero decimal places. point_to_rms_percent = 207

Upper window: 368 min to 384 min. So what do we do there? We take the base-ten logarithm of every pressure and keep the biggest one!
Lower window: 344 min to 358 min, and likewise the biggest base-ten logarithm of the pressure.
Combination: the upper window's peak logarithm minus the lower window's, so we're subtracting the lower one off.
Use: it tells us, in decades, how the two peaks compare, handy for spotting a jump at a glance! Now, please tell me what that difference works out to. 0.02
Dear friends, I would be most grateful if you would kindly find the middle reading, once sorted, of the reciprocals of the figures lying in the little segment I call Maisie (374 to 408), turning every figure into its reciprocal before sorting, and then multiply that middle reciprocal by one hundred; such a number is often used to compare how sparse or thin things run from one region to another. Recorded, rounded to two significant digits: 0.47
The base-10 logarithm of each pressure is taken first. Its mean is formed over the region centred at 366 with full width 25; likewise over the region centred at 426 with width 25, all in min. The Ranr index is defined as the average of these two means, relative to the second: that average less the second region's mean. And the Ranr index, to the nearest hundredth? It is 0.14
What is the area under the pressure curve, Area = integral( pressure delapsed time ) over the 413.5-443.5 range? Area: 3870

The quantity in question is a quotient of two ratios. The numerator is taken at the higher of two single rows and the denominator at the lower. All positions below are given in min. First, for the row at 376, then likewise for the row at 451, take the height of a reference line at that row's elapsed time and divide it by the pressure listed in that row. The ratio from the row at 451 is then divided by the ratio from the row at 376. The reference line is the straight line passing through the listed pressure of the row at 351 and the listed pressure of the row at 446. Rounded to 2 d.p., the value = 0.77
